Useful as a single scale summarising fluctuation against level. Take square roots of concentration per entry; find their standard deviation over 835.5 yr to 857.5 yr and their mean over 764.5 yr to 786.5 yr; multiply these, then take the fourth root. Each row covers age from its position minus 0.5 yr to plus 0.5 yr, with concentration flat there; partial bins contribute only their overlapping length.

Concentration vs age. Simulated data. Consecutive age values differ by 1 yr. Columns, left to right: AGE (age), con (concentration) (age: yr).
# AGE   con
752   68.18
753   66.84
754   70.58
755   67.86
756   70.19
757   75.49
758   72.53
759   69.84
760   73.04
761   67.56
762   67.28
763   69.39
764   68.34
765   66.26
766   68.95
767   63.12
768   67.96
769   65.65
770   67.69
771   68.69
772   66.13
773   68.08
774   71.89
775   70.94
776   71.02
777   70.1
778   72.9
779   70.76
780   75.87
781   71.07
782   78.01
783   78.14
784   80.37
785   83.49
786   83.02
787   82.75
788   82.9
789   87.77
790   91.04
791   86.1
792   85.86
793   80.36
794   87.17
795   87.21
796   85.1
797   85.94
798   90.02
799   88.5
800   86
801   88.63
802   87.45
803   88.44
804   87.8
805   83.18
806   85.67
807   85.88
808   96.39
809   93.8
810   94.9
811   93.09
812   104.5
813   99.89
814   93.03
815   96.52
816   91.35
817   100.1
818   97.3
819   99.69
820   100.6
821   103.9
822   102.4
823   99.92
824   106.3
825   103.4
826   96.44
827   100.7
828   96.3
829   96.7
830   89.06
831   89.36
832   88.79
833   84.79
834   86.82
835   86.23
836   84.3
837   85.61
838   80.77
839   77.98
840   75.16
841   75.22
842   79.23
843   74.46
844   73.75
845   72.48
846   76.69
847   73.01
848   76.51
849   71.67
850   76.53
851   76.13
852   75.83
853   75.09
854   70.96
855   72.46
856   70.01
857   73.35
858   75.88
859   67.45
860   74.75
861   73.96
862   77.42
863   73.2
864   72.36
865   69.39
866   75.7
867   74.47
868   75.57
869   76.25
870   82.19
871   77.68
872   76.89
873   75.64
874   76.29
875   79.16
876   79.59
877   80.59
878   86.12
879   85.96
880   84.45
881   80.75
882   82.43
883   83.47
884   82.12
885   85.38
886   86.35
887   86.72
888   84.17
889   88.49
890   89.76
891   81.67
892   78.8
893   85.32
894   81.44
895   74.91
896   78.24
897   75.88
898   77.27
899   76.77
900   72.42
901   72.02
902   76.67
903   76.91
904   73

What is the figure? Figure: 1.17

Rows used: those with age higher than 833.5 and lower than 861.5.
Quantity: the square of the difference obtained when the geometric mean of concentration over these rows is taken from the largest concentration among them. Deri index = 117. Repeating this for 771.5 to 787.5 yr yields 81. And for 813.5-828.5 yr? 52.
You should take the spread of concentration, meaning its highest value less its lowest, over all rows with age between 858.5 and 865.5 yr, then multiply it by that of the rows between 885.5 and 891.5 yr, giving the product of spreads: 81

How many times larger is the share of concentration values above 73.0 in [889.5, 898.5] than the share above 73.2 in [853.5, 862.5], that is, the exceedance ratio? 1.80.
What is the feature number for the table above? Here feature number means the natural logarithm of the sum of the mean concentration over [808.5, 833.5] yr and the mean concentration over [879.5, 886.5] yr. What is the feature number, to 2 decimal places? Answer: 5.20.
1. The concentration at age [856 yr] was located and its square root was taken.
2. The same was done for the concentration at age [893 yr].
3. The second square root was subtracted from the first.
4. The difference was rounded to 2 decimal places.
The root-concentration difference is -0.87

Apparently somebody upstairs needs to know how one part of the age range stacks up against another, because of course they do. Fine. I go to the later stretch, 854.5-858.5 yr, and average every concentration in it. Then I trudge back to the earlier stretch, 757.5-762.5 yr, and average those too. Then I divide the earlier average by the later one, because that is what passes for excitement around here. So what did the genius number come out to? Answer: 0.96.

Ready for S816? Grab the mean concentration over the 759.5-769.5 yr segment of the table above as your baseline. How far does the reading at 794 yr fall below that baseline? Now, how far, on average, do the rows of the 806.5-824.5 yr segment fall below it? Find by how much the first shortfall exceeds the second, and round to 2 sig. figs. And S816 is 11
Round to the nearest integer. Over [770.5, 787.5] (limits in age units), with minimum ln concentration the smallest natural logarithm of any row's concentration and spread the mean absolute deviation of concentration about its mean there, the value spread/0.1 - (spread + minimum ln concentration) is 40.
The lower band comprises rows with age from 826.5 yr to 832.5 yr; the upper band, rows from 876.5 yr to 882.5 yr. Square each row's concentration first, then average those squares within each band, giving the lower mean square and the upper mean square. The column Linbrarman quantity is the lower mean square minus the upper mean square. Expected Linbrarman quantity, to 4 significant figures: 1803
